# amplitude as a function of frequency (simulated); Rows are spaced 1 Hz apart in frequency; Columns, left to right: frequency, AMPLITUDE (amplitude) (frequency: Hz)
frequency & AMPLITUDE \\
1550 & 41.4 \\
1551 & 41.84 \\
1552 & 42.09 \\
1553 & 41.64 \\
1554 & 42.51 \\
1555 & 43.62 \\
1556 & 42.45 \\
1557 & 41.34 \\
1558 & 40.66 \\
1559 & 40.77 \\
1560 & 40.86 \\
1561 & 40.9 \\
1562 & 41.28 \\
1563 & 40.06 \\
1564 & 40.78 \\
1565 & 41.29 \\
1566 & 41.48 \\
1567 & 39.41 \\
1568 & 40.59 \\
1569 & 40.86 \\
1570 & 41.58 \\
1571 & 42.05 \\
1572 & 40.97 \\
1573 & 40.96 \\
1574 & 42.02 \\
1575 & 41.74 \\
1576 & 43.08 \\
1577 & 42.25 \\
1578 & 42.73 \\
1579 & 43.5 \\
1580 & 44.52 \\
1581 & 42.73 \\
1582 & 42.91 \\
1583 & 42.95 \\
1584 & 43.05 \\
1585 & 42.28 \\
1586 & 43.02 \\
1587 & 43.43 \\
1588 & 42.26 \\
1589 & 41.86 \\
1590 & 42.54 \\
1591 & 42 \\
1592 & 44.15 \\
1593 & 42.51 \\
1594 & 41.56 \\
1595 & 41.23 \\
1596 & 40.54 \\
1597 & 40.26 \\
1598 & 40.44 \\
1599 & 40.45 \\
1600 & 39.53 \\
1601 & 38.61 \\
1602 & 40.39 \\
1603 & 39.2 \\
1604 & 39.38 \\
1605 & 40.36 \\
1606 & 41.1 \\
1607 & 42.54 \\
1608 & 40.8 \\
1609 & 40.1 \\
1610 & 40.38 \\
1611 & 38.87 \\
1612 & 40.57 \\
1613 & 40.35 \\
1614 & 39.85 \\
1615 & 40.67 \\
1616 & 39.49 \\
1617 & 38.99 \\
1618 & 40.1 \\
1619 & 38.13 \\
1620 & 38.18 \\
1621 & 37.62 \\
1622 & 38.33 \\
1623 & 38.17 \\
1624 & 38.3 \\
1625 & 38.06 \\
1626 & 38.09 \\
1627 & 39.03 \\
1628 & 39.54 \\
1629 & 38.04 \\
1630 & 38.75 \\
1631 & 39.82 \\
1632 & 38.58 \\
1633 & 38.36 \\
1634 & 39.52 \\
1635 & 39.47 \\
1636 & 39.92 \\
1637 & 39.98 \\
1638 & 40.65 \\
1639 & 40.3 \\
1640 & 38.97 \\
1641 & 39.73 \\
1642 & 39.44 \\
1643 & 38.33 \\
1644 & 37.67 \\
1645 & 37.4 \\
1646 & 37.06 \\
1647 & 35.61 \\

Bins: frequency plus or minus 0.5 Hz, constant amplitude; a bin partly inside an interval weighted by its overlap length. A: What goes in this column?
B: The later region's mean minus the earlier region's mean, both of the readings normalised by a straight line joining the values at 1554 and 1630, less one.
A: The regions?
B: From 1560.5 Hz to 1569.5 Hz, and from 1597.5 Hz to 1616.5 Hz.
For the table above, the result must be 0.04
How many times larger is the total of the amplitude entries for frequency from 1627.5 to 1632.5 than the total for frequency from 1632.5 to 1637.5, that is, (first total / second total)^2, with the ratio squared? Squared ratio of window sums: 0.97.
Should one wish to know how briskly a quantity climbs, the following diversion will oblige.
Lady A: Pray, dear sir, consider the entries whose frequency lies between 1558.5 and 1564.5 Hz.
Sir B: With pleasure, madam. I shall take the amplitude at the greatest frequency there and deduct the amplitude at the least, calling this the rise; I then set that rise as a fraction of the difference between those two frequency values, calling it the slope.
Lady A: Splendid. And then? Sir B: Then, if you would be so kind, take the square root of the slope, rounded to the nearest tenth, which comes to 0.0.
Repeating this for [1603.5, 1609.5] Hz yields 0.4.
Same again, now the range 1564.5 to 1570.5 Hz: 0.2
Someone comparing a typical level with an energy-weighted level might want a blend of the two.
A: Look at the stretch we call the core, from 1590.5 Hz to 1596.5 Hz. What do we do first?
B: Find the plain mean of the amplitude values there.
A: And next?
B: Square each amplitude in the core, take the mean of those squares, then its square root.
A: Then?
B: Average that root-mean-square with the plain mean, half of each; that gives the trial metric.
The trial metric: 42.0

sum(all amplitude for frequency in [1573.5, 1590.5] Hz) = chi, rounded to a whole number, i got 727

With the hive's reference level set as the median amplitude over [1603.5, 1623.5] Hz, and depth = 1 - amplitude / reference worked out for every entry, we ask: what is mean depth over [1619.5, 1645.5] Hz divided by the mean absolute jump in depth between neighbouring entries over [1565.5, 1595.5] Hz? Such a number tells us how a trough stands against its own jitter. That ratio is 1.4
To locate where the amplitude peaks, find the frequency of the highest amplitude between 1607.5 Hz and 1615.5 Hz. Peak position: 1608 Hz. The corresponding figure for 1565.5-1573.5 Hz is 1571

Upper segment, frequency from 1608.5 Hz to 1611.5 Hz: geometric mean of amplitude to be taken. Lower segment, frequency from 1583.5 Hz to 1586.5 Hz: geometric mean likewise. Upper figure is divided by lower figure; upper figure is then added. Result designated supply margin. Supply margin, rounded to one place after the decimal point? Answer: 40.7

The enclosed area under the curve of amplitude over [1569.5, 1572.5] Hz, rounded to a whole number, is 125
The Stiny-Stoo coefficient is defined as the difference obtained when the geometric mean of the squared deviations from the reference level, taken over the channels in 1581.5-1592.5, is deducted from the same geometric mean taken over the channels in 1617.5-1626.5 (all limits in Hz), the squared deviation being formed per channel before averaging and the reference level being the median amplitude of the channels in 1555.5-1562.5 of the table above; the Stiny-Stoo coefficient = 2.8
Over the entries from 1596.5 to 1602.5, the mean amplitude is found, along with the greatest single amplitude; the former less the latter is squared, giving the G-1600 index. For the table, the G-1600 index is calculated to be 0.25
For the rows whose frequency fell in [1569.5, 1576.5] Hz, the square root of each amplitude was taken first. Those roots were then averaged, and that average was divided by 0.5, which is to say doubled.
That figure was 12.93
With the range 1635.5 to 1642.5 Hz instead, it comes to 12.63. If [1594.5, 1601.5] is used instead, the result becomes 12.67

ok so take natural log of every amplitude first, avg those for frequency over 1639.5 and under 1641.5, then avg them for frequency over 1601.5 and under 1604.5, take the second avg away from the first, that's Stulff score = -0.01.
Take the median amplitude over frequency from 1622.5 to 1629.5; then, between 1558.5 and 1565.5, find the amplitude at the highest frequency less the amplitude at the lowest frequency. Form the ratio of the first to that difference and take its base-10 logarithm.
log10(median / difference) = 1.87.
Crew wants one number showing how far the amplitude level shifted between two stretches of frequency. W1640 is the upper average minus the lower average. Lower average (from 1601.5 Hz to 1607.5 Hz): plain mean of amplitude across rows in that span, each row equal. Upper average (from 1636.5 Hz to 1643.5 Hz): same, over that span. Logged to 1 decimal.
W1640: -0.9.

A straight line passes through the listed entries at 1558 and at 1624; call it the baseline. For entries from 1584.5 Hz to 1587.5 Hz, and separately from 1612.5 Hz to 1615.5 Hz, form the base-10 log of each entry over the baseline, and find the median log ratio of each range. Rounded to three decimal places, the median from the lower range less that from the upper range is 0.017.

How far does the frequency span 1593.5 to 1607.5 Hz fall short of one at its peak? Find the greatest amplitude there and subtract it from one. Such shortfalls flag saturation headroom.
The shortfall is -42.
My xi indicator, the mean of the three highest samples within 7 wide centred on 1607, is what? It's 41.5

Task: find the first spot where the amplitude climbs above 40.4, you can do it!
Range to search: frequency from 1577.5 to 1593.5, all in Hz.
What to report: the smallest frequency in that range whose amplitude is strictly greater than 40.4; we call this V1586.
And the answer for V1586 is 1578 Hz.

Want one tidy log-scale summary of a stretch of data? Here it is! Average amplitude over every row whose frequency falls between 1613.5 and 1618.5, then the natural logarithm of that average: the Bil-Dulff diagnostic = 3.68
